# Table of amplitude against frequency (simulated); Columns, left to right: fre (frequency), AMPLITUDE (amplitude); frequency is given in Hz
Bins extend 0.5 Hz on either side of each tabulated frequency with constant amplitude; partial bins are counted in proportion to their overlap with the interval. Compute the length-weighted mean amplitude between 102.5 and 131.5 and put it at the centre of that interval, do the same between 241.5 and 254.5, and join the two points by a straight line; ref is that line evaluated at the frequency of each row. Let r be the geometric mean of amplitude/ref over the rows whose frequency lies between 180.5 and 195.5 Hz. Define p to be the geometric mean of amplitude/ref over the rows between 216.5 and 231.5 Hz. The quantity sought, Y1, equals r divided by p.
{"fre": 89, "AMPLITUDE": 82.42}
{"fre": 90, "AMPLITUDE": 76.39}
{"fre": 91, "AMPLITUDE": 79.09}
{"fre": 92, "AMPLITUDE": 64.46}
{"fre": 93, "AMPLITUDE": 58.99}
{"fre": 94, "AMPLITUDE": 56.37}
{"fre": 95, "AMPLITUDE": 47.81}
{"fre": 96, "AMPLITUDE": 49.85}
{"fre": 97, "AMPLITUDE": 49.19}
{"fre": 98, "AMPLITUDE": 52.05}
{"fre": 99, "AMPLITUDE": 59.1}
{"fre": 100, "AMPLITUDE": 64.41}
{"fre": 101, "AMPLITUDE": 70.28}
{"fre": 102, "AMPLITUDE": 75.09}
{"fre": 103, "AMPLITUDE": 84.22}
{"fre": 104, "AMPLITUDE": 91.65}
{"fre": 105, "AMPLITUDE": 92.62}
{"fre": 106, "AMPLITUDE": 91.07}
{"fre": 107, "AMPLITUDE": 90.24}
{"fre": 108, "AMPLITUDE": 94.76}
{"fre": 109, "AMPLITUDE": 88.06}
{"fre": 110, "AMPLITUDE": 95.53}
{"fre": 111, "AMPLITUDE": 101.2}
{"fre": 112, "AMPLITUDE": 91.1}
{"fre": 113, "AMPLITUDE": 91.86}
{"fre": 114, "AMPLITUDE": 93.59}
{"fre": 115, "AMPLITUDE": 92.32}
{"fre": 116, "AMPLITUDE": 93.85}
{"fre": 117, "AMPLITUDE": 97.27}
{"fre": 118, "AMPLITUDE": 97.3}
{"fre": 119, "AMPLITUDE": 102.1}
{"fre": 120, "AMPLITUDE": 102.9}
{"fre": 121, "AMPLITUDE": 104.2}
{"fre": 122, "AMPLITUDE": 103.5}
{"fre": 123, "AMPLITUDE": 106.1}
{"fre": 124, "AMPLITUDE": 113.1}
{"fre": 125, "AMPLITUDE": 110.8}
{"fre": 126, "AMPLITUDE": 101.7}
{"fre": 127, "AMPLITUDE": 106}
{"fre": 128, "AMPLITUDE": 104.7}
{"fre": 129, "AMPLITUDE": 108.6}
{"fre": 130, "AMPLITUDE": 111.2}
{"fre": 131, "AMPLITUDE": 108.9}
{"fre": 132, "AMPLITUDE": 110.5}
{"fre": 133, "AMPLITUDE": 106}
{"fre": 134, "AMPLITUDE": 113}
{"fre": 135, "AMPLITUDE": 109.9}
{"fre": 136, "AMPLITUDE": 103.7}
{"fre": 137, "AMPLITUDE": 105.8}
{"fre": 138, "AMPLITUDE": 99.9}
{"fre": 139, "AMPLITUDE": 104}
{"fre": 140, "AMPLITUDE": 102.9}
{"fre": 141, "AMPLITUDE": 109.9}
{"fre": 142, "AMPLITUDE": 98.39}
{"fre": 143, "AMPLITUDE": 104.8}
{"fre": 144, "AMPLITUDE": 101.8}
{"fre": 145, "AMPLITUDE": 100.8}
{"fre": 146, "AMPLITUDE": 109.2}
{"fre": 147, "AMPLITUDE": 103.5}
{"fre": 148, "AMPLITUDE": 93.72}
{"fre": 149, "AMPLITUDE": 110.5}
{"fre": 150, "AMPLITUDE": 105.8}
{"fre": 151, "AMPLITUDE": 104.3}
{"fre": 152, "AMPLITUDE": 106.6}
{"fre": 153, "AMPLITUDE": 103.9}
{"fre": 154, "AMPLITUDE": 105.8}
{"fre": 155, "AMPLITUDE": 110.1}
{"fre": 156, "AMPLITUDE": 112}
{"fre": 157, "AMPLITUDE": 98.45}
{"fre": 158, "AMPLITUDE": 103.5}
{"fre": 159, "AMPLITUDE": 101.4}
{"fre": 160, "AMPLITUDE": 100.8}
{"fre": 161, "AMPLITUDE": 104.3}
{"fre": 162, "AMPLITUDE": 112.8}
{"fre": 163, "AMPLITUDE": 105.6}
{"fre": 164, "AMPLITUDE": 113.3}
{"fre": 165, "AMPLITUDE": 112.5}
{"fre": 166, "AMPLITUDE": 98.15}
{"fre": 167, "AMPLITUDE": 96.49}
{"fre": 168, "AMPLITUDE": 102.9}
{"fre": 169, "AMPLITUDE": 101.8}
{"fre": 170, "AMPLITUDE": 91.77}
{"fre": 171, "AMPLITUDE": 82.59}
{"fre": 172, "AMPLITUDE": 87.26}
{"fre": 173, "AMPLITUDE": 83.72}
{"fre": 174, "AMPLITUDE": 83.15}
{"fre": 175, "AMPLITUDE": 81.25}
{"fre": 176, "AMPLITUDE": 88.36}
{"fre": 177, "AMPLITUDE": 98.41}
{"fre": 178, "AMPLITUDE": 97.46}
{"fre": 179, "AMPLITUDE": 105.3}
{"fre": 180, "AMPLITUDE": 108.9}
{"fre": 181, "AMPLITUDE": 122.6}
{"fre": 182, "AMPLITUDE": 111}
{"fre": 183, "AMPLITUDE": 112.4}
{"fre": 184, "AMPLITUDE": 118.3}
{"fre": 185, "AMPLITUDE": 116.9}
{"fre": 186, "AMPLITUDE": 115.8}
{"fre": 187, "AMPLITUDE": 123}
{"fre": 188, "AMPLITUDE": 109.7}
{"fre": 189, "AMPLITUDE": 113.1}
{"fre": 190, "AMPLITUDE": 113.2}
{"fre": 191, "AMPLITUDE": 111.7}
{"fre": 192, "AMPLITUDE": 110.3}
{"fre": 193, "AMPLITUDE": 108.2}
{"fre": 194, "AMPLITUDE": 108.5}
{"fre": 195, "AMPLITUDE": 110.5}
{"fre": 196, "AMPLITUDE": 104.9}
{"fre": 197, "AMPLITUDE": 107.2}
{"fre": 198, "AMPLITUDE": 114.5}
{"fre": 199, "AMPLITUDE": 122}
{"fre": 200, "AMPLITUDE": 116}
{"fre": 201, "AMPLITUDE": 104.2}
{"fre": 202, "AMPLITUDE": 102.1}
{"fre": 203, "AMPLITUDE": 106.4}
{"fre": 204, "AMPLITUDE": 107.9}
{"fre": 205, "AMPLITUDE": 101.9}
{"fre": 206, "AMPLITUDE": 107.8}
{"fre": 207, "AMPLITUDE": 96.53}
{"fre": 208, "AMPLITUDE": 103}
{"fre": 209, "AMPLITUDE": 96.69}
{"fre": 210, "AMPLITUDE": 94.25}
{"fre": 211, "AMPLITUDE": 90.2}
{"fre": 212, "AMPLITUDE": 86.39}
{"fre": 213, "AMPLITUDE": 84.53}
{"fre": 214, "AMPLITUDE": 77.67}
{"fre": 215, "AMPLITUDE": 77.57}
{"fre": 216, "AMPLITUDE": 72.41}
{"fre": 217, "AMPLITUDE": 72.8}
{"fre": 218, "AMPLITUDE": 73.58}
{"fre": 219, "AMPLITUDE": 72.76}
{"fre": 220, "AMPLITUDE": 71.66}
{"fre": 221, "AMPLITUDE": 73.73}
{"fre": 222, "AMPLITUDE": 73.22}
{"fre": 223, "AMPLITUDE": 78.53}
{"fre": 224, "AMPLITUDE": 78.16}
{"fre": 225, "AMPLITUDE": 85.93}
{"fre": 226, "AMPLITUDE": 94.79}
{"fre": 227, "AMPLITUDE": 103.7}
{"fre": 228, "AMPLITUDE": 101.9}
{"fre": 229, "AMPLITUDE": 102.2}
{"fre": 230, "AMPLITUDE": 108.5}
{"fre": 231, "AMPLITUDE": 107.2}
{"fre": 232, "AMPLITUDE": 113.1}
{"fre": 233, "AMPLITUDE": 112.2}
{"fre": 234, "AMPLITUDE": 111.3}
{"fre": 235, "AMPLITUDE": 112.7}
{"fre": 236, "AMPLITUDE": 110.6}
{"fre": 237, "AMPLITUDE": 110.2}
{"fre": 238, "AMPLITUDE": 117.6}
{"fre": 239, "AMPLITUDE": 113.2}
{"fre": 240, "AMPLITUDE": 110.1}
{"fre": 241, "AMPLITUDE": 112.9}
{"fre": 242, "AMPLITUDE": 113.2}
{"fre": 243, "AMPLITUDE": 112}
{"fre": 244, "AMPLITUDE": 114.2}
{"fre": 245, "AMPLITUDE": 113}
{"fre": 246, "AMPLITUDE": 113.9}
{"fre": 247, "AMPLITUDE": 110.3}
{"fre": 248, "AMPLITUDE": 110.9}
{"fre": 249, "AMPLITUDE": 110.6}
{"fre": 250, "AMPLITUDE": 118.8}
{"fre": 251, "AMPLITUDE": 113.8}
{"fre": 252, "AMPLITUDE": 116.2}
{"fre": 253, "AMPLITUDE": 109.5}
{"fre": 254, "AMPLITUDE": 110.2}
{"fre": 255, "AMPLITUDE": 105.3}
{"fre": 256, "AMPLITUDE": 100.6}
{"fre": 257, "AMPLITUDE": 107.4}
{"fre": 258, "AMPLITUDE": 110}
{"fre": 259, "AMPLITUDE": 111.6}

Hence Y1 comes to 1.38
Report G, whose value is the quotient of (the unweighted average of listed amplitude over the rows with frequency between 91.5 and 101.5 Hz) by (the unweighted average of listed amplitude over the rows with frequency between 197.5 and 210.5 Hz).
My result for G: 0.5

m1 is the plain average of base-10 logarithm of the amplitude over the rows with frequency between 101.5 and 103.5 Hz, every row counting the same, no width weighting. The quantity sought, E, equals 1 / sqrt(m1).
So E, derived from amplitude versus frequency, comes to 0.725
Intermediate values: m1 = 1.90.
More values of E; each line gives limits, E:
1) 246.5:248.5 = 0.699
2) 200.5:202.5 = 0.705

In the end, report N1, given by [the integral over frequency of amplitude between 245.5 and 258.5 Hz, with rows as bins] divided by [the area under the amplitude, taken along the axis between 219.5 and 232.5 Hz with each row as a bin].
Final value 1.2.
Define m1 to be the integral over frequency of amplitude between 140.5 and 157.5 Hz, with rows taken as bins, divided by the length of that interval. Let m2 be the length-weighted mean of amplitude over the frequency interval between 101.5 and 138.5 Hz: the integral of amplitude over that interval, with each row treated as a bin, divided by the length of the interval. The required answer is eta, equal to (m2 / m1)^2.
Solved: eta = 0.91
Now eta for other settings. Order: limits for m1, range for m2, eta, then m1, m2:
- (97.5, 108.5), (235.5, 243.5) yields 2.04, 79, 112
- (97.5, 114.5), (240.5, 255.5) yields 1.79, 84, 112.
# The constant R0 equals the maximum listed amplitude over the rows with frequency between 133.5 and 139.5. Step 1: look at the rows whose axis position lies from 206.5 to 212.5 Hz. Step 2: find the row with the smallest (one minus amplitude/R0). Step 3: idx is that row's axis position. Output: 208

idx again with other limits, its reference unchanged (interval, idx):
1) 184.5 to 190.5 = 187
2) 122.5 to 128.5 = 124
